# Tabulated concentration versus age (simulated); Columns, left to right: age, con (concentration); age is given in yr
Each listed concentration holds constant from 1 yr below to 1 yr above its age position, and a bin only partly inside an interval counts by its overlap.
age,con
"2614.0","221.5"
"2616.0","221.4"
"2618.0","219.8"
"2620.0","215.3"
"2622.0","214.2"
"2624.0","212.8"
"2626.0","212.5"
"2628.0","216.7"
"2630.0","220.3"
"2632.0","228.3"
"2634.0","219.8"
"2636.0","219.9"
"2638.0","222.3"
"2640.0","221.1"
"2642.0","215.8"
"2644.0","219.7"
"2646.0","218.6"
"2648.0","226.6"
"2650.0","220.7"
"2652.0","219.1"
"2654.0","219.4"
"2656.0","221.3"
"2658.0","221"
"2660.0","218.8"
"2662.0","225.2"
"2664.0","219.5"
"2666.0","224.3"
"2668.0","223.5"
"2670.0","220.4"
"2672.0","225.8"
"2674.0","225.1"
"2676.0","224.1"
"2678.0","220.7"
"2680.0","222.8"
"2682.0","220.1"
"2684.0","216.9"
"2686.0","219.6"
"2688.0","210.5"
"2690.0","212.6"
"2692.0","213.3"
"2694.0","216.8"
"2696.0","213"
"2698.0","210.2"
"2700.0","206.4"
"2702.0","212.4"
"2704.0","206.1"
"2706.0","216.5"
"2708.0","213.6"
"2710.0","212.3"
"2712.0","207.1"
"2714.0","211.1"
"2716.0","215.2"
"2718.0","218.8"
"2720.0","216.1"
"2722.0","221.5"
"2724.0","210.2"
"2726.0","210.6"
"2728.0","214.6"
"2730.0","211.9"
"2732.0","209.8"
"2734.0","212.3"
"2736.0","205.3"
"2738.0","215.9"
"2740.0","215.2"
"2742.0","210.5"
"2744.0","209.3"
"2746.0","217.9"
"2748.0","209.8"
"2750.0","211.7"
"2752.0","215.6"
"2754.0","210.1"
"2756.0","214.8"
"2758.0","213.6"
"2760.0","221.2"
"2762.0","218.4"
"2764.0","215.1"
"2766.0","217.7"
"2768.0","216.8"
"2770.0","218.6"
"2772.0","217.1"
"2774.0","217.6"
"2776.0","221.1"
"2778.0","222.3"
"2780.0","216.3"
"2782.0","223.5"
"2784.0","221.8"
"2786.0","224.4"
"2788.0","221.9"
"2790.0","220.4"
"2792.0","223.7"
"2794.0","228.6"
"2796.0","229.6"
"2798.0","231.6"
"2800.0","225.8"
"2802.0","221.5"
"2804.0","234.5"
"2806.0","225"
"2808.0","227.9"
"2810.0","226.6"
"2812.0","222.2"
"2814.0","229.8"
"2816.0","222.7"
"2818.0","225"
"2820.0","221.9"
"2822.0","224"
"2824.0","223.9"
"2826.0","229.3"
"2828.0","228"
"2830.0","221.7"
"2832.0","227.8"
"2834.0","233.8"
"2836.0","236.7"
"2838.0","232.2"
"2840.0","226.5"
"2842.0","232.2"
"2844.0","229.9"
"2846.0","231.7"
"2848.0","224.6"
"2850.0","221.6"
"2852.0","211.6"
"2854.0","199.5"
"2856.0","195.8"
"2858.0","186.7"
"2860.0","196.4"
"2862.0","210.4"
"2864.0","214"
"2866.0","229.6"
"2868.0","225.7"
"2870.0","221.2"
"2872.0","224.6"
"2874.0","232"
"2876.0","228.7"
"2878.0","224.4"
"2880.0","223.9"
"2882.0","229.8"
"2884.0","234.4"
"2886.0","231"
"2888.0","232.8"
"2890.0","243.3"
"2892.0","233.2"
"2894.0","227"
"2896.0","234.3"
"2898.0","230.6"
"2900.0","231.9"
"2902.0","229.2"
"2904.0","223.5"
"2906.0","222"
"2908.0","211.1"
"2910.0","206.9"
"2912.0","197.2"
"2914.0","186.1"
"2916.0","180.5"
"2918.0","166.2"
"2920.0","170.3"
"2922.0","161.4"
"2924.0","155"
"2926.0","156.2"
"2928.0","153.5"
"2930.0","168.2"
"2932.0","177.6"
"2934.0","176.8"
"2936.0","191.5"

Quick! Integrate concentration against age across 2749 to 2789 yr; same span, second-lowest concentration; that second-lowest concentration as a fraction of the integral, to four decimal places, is 0.0243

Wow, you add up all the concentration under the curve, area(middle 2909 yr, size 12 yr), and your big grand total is 2494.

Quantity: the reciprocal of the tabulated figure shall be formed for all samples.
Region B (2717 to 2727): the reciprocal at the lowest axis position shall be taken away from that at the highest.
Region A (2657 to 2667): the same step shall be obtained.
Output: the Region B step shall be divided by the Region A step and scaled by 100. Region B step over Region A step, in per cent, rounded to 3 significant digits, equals -267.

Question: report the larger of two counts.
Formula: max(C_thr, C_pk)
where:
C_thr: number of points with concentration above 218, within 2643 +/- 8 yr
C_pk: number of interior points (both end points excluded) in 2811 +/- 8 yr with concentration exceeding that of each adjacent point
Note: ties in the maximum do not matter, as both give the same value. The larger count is 7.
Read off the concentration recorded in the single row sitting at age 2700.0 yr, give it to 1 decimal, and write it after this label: 206.4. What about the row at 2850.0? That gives 221.6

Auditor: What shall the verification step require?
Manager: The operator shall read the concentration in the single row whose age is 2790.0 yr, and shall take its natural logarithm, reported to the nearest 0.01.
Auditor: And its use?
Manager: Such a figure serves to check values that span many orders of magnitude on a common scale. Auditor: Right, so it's 5.40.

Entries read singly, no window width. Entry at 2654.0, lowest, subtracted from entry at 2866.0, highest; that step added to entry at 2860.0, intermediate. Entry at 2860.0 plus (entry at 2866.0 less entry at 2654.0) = 207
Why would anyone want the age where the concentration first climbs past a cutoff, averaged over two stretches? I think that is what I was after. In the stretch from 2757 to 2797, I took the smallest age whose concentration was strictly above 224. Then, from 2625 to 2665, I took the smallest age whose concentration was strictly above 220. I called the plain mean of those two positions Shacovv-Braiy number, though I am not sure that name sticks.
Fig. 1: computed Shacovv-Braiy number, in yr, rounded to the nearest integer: 2708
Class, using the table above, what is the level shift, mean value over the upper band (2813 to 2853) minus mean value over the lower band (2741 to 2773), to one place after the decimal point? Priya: 11.9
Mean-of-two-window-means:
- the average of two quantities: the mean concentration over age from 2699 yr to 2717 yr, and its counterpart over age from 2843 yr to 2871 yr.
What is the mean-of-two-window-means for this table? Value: 213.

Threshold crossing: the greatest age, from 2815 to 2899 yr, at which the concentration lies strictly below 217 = 2864.0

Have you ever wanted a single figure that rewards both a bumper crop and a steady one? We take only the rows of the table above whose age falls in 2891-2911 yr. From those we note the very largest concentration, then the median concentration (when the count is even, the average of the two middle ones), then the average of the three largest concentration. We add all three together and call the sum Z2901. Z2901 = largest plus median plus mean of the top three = 696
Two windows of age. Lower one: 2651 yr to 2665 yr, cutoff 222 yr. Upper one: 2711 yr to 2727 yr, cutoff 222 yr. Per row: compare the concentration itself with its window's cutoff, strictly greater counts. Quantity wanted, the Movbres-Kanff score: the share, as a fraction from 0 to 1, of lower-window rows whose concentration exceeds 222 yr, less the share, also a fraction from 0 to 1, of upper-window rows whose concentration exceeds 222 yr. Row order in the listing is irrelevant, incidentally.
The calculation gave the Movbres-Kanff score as 0.1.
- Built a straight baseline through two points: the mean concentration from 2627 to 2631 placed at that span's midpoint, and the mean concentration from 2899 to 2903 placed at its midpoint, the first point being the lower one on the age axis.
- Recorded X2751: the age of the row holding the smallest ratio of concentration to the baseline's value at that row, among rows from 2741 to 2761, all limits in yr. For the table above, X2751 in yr 2744.0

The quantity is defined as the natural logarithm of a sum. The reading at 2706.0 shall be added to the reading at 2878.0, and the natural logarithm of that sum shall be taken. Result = 6.089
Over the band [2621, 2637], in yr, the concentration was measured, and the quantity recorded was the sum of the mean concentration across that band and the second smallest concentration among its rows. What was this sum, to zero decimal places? 431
